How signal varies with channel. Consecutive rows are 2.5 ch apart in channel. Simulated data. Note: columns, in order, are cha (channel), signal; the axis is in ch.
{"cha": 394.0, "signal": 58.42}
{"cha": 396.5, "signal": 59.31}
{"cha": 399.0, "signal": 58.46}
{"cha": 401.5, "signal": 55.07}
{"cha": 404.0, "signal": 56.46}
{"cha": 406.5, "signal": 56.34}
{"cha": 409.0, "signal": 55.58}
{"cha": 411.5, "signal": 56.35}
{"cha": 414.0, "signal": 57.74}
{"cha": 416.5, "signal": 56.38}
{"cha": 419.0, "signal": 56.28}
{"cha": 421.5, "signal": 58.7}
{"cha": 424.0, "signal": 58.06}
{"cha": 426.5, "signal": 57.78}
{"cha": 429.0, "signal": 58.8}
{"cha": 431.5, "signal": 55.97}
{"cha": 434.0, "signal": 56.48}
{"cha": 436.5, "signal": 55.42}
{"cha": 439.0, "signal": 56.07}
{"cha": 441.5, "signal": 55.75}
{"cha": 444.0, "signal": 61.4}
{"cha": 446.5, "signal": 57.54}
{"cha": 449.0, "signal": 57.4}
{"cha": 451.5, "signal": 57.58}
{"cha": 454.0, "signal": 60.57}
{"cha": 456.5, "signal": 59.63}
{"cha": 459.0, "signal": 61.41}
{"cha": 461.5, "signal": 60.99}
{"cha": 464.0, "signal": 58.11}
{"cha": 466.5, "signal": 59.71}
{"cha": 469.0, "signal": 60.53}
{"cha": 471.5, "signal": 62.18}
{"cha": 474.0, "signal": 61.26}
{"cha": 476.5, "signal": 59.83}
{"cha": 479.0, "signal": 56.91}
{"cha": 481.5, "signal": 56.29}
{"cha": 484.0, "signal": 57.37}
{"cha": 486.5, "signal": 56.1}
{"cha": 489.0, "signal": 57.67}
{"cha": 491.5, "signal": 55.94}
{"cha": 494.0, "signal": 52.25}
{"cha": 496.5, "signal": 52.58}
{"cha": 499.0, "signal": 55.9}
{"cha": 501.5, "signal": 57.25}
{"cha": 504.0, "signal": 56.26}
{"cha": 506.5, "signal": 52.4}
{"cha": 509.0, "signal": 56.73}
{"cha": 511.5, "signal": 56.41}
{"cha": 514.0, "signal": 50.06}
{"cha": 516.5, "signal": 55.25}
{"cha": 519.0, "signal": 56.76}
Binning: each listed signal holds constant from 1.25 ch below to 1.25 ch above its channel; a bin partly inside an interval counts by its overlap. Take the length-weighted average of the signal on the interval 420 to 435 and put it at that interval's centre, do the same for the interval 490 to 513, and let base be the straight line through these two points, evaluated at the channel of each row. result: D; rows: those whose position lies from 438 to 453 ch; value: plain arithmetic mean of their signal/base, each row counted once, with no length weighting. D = 1.01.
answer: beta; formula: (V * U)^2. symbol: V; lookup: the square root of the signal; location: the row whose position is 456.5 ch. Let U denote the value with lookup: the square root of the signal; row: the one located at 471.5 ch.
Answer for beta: 3708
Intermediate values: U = 7.89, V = 7.72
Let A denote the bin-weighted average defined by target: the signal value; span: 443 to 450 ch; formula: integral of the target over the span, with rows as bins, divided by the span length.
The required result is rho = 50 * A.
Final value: 2937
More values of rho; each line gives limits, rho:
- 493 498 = 2630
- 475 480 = 2929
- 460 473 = 3017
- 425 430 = 2913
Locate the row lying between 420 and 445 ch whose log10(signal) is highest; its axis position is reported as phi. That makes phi 444.0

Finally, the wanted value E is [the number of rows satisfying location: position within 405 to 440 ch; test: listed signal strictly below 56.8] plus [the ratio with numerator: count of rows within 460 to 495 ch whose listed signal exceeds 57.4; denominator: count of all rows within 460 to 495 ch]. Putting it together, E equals 9.6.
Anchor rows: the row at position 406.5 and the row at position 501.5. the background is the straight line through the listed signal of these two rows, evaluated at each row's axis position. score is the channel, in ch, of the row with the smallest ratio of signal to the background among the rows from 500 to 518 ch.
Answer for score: 514.0 ch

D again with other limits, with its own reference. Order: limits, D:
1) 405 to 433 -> 0.99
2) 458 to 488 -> 1.06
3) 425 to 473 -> 1.03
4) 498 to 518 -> 1.00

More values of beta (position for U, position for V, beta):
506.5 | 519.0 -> 2974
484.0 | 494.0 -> 2998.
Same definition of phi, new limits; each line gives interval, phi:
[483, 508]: 489.0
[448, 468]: 459.0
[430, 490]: 471.5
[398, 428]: 421.5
